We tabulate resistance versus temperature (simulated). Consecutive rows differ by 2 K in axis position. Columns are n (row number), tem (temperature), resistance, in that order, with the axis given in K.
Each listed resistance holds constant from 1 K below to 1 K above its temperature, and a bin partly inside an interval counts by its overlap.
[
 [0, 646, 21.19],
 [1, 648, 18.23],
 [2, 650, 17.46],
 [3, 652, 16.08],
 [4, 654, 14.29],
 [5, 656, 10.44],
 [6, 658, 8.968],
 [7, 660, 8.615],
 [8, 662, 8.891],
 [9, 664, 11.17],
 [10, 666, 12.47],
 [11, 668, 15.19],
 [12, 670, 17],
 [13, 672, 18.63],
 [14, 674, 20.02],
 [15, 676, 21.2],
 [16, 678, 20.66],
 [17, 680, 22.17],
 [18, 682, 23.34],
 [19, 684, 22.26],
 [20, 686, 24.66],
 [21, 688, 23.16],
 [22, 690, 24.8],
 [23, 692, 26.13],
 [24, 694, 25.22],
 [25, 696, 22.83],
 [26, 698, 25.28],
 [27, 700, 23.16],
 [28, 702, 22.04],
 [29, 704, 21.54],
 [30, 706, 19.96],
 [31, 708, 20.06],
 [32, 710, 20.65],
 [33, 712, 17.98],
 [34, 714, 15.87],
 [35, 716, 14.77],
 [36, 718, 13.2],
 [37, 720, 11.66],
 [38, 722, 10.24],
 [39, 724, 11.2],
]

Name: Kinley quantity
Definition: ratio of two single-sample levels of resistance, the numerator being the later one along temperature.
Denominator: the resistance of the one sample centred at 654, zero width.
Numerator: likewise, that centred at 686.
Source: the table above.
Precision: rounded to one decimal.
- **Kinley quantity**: 1.7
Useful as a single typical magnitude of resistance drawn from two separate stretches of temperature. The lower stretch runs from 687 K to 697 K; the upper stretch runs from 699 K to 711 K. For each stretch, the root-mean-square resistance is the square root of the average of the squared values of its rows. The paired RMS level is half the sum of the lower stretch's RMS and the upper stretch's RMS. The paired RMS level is 22.9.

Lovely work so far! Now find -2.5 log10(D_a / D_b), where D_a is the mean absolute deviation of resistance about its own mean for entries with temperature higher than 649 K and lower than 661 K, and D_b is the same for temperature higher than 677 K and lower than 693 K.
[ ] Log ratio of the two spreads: -1.0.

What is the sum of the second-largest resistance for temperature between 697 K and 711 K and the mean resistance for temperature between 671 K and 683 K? 44.2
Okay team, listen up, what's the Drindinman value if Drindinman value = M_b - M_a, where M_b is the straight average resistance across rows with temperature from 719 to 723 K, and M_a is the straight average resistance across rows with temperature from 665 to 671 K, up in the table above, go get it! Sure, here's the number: -3.9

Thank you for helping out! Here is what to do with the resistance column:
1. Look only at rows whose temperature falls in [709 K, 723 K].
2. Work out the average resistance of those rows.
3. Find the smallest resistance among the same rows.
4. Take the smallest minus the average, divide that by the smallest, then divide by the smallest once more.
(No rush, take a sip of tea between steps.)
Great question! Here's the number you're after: -0.045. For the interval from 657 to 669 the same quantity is -0.031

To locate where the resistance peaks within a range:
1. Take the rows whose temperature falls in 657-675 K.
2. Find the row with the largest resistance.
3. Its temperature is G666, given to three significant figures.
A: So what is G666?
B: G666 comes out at 674 K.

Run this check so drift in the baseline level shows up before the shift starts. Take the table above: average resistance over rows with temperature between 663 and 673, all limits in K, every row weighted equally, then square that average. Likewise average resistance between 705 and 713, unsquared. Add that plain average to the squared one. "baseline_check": 241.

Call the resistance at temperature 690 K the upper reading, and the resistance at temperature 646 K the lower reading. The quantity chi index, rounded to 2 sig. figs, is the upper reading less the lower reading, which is 3.6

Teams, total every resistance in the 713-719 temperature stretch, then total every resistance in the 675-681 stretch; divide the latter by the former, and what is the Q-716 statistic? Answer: 1.46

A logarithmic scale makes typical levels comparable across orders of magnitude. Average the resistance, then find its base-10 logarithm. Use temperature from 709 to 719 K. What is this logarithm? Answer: 1.22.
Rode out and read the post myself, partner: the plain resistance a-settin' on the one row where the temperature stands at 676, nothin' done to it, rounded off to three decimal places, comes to 21.200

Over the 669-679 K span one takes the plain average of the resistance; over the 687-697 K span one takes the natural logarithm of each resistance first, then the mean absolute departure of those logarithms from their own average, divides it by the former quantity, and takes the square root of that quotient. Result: 0.0493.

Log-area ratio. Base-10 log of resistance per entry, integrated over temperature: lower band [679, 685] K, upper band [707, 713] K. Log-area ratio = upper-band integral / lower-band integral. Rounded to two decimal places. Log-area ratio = 0.95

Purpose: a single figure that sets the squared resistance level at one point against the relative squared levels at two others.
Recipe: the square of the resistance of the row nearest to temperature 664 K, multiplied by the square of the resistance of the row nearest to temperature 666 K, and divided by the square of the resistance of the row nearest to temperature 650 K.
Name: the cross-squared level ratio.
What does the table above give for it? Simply 64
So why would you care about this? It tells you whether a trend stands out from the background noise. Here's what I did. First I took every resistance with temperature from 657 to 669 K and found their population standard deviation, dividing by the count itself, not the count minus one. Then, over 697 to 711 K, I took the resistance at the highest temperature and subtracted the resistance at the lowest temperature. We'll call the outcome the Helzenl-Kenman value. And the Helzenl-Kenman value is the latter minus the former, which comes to -7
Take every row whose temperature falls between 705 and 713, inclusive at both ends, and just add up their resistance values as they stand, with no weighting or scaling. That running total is 79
